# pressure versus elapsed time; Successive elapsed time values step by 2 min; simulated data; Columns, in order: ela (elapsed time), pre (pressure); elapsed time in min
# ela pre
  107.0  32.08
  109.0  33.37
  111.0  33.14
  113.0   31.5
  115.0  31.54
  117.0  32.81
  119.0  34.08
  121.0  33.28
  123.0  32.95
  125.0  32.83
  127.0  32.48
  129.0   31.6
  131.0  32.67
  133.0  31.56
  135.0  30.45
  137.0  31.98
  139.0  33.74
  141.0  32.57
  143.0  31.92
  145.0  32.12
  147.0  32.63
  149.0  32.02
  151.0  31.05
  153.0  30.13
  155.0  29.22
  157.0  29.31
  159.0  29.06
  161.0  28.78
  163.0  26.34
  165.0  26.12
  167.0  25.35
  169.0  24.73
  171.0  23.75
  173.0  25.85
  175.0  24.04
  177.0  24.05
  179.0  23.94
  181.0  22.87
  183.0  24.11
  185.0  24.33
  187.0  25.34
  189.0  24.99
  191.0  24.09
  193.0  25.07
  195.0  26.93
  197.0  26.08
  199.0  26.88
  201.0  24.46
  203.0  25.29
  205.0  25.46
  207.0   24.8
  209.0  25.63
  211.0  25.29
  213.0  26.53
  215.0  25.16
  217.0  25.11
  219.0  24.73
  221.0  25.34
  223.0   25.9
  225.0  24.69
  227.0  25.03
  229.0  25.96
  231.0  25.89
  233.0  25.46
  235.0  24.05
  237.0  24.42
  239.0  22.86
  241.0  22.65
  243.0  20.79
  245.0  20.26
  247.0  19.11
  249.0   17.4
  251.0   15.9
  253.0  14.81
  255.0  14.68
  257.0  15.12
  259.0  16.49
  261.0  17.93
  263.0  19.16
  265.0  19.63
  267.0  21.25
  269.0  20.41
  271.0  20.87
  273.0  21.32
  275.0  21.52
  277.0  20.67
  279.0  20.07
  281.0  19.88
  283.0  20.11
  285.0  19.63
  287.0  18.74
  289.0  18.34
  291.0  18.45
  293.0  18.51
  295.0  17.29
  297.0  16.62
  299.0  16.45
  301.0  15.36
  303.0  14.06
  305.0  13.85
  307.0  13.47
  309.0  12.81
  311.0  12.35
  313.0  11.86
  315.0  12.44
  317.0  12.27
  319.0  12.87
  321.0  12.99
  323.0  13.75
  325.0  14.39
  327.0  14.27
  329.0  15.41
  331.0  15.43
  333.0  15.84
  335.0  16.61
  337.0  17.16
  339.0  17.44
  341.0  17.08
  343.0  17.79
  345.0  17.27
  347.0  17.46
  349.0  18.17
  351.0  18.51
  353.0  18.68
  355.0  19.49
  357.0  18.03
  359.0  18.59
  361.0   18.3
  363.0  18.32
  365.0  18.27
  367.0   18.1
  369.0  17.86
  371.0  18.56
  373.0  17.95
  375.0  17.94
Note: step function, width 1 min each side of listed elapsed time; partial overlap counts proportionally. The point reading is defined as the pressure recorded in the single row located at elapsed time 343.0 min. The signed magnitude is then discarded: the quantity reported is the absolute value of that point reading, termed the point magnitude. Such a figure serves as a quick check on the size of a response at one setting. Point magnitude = 17.8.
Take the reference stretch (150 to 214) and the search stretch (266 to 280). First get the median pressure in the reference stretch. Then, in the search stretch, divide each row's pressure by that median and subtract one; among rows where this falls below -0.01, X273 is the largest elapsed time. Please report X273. 279.0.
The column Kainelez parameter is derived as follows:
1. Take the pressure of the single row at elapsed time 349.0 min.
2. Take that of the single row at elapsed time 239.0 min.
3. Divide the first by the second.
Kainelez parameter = 0.79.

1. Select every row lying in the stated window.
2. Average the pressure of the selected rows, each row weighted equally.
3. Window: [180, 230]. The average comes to 25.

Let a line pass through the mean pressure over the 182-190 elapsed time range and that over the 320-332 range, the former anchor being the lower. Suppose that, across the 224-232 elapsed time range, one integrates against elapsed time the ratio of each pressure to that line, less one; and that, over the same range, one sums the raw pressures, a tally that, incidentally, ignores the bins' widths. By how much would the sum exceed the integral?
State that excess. 100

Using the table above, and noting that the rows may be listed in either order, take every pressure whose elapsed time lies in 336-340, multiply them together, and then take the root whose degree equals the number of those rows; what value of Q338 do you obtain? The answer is 17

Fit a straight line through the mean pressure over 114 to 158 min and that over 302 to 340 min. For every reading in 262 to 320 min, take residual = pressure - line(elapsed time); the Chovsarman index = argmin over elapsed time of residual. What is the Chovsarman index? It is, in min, 313.0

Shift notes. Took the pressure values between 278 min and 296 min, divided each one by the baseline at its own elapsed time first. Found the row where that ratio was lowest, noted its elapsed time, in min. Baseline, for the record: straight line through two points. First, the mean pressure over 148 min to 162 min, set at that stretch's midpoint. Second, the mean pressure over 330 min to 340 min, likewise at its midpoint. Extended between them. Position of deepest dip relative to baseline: 295.0 min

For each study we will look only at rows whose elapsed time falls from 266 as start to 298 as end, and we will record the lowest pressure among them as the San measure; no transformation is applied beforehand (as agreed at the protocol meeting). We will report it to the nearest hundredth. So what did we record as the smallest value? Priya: 16.62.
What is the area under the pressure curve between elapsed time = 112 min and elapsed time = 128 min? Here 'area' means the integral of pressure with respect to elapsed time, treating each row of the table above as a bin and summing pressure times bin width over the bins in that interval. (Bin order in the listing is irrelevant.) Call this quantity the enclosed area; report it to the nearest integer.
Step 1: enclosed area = 523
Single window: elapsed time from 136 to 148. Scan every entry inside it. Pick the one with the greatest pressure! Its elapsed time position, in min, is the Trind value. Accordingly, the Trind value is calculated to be 139.0 min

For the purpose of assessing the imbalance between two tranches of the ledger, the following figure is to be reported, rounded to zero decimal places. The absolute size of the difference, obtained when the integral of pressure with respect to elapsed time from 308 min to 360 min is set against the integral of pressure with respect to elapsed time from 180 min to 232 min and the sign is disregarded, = 494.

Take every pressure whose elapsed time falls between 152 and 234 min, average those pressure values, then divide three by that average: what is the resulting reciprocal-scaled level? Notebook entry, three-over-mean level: 0.117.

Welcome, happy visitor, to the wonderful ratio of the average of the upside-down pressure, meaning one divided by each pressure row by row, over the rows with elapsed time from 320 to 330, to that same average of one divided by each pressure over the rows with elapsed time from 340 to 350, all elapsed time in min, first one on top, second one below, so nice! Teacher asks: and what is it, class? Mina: 1.2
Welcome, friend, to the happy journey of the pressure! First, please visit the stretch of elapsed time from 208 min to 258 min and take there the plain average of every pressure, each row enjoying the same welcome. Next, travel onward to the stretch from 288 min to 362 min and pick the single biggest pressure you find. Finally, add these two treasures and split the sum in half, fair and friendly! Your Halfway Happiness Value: 21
